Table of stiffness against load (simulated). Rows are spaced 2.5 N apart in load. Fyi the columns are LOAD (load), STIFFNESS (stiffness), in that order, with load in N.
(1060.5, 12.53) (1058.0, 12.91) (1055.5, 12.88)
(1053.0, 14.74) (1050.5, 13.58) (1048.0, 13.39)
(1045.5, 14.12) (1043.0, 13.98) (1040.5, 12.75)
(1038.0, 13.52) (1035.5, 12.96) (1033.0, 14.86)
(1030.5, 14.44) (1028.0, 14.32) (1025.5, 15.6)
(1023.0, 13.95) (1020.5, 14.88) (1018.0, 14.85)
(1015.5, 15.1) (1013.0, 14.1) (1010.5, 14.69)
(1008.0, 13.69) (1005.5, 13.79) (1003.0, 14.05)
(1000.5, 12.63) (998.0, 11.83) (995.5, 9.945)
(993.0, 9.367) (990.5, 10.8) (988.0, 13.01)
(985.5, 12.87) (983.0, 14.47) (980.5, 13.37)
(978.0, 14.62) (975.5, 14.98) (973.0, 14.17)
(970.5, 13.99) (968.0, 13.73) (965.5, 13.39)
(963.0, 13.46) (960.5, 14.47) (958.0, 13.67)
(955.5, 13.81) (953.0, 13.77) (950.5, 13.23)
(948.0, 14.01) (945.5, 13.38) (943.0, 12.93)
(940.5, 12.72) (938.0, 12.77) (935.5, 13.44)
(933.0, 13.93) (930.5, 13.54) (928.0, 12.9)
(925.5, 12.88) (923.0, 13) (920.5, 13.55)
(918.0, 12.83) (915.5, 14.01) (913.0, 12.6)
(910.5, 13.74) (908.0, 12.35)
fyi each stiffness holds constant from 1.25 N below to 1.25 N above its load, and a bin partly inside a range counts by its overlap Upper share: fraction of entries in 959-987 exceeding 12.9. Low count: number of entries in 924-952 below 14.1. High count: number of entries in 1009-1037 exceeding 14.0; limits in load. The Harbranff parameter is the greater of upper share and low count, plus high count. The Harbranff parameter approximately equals 20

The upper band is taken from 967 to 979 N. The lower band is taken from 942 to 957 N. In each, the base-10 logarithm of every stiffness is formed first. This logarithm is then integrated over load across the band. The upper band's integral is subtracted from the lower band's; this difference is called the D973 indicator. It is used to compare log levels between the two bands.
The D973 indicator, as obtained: 3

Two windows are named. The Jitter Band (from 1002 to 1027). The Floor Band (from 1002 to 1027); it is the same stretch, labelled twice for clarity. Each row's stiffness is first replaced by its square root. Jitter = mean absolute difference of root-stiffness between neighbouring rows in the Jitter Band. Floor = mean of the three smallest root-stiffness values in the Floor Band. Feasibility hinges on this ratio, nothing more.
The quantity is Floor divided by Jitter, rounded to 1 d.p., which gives 43.8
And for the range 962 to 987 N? 41.0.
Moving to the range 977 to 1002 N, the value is 17.9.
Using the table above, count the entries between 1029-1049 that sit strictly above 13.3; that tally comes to 6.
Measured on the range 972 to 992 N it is 5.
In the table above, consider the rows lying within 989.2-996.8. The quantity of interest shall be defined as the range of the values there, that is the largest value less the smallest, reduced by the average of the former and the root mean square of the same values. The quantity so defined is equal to -4.3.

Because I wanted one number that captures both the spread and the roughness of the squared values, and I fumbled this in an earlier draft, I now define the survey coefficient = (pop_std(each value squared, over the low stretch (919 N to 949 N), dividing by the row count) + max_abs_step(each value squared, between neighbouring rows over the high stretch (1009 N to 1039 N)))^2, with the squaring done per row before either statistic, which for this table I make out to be 4133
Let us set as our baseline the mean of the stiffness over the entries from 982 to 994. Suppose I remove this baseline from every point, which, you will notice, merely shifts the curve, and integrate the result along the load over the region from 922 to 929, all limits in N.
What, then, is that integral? 6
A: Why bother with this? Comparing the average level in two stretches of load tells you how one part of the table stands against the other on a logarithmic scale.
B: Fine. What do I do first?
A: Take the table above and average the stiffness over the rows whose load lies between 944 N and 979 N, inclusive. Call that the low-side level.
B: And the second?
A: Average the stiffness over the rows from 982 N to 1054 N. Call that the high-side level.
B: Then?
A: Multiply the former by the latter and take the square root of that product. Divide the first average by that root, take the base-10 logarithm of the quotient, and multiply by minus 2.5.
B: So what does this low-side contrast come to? -0.015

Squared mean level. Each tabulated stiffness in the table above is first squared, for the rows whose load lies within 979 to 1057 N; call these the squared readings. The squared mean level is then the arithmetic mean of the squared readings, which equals 184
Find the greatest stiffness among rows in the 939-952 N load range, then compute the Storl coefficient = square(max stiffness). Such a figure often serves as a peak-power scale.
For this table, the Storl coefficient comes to 196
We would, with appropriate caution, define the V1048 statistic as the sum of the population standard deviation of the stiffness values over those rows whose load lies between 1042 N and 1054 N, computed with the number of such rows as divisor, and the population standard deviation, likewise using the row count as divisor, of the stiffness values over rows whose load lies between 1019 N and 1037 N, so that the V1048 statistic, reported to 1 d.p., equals 1.2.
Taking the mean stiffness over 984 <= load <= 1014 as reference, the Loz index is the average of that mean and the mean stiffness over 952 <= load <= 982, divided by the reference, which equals 1.055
